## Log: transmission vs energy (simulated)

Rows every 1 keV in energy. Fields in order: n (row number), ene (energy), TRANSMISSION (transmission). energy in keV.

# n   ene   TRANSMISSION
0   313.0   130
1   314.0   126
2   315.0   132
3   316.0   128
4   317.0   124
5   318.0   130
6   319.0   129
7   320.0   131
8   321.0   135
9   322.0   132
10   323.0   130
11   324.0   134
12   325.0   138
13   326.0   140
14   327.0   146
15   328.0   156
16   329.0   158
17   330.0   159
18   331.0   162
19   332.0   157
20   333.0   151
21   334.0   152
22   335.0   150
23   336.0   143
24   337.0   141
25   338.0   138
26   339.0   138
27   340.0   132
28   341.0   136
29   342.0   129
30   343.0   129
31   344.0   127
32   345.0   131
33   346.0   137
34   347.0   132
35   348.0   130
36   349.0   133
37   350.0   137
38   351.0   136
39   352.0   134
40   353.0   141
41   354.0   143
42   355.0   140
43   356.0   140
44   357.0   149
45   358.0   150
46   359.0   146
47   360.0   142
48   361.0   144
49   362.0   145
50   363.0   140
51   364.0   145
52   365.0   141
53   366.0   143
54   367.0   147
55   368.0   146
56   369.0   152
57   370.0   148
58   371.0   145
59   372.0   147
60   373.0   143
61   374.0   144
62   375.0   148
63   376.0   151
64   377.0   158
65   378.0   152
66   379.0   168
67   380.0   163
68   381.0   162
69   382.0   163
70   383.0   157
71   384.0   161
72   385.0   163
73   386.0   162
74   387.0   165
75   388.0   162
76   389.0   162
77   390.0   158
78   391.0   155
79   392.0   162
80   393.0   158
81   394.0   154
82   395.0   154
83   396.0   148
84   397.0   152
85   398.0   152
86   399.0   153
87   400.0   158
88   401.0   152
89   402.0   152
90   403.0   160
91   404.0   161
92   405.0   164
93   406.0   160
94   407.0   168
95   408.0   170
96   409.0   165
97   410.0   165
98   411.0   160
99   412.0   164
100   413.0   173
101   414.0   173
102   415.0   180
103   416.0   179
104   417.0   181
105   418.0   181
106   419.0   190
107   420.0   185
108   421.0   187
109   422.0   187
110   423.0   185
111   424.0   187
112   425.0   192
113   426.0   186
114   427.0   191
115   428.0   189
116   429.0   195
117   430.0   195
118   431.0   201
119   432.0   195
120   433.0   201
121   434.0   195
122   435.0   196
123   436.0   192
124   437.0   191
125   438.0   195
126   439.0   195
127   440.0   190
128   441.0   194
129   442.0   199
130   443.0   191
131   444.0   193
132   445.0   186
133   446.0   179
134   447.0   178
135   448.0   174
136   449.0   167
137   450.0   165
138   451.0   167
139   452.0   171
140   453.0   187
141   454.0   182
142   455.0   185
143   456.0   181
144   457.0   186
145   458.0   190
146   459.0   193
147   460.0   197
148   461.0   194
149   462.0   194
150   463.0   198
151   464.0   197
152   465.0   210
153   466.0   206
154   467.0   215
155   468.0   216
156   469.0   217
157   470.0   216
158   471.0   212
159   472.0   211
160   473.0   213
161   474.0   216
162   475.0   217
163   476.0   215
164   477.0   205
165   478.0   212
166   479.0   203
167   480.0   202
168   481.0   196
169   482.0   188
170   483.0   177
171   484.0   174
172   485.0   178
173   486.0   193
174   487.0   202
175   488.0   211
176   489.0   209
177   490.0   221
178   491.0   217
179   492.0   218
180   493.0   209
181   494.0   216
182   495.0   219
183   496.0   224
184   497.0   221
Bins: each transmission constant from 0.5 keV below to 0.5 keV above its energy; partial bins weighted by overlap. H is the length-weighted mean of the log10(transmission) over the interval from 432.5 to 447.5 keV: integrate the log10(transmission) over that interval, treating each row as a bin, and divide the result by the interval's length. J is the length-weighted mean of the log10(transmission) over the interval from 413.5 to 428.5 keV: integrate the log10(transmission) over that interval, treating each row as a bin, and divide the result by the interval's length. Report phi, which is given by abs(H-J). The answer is 0.02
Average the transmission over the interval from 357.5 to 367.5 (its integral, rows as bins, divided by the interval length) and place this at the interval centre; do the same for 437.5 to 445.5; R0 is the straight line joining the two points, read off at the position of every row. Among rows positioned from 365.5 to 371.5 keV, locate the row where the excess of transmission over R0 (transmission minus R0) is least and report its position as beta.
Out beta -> 371.0 keV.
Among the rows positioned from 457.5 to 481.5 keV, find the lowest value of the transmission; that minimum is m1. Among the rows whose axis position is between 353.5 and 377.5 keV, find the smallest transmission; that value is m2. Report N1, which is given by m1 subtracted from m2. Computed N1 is -50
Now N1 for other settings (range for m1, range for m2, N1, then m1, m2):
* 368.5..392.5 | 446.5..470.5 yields 22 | 143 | 165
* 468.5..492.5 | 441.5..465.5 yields -9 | 174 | 165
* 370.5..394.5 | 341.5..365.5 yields -16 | 143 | 127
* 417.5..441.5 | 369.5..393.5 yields -38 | 181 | 143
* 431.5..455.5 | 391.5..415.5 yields -17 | 165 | 148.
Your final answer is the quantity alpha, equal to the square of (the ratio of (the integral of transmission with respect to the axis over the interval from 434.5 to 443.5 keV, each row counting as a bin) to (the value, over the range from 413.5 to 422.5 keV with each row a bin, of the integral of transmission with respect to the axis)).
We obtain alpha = 1.1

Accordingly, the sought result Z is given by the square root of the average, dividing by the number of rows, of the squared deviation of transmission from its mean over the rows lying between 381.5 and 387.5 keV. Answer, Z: 2.5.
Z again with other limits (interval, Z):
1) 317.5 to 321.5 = 2.3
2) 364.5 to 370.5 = 3.5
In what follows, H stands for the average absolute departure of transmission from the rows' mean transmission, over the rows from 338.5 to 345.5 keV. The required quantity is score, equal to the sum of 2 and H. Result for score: 5.1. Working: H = 3.1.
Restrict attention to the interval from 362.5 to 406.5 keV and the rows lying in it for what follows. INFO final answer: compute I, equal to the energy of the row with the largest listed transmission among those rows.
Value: 379.0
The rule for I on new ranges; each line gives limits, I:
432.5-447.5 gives 433.0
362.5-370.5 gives 369.0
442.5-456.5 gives 444.0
